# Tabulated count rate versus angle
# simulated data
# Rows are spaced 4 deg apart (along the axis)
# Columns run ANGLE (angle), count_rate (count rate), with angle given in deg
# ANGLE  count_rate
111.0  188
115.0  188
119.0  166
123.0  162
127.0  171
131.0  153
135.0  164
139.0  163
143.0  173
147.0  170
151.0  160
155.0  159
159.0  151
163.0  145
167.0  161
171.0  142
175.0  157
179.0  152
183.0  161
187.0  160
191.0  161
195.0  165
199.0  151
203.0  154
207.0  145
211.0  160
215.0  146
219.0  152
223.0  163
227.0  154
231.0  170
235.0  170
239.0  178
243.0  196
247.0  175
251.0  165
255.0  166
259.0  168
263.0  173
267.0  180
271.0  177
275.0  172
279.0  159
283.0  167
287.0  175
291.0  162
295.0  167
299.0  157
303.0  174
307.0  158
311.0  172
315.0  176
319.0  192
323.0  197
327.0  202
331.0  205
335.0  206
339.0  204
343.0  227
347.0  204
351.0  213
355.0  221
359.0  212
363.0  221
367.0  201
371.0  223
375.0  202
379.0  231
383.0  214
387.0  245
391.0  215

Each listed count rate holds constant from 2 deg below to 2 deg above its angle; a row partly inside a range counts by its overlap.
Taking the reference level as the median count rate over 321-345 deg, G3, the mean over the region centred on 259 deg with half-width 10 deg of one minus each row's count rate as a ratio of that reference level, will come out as 0.167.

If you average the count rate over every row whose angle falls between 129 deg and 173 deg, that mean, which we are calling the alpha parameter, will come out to 158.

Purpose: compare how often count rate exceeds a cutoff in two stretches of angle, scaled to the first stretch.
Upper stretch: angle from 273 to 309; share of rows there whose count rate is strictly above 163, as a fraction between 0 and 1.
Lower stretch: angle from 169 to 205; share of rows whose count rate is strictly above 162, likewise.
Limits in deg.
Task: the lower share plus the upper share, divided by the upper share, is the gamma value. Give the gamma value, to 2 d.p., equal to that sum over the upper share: 1.20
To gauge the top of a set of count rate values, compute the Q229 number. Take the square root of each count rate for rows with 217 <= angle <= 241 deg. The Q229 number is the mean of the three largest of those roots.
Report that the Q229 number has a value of 13.1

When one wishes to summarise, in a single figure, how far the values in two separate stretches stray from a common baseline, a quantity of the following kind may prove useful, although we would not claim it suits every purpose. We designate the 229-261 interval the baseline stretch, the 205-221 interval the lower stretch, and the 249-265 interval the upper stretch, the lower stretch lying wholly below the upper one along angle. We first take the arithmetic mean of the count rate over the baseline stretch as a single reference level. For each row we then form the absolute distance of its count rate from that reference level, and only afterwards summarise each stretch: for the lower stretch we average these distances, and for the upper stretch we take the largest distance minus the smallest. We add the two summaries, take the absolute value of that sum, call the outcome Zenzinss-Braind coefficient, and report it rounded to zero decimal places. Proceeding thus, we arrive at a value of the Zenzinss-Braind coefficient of 31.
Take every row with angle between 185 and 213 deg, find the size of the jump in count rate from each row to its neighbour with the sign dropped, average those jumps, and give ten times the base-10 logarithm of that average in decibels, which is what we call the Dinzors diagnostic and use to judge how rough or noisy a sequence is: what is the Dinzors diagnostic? 8.8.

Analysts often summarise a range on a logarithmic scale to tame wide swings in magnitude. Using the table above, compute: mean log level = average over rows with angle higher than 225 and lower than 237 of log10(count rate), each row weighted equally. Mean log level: 2.22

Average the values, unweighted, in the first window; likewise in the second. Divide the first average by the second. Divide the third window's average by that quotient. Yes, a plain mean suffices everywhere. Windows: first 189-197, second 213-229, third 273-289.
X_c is 159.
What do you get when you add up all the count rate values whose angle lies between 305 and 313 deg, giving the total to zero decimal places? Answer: 330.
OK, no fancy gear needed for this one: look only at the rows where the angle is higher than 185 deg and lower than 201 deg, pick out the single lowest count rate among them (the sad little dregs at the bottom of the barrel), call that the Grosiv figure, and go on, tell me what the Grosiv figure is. 151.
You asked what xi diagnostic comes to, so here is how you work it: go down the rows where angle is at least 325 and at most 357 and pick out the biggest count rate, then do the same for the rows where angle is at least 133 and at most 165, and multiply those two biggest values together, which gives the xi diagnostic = 39271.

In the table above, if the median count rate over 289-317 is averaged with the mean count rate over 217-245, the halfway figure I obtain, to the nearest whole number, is 168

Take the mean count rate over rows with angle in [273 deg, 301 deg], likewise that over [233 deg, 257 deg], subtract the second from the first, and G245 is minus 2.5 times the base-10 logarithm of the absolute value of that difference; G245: -2.44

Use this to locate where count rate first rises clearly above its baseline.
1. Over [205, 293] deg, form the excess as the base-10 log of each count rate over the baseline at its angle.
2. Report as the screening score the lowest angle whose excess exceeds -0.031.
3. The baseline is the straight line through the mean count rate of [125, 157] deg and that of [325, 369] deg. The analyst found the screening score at 239.0 deg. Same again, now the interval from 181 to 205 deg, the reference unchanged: 195.0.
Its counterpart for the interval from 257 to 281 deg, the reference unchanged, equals 267.0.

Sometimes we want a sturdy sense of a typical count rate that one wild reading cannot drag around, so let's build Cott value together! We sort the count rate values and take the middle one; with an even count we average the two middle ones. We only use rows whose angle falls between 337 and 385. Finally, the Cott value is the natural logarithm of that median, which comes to 5.36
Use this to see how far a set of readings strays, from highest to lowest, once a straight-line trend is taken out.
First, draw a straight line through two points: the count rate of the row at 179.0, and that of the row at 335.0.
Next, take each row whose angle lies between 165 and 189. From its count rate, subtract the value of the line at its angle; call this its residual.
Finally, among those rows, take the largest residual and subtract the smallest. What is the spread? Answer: 20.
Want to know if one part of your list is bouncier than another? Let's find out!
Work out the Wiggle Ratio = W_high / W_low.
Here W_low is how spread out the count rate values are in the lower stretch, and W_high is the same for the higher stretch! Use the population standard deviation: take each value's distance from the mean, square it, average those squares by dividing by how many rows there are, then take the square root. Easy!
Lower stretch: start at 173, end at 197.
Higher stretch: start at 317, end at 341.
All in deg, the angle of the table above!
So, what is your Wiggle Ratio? 1.23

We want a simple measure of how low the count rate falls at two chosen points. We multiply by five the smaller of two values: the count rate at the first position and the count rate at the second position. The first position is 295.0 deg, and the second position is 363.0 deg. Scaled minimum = 835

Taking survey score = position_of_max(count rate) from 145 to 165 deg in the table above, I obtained 147.0 deg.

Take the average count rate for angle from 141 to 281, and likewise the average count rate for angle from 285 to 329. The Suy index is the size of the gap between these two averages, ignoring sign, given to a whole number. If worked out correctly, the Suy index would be 13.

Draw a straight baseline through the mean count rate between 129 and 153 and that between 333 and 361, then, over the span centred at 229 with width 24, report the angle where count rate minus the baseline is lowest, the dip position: 219.0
